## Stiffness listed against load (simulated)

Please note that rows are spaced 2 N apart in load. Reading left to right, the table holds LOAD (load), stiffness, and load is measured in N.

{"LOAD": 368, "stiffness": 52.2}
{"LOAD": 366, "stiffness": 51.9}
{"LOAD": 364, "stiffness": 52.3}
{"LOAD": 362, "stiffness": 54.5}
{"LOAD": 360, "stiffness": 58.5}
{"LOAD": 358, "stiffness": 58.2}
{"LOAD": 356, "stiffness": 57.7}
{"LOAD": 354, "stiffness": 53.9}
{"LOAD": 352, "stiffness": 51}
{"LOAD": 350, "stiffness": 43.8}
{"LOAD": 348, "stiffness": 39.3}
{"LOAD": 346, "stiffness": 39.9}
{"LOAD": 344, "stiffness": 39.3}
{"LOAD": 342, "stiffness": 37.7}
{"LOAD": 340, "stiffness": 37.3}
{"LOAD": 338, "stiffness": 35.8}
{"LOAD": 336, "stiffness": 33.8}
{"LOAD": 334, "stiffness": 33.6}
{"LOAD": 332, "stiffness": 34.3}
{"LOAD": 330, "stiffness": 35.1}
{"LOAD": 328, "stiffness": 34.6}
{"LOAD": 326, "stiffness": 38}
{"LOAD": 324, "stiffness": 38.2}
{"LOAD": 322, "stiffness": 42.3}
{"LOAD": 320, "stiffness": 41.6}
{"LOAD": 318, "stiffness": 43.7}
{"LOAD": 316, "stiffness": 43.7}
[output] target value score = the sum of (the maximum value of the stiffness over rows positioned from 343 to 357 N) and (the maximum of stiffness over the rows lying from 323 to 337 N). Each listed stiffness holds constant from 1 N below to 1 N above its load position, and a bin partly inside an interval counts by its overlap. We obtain 96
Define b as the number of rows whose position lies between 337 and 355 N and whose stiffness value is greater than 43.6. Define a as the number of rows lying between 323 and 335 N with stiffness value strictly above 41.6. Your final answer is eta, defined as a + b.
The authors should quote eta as 3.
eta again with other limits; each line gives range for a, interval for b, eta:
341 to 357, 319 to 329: 4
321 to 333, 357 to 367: 6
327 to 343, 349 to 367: 9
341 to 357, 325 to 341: 4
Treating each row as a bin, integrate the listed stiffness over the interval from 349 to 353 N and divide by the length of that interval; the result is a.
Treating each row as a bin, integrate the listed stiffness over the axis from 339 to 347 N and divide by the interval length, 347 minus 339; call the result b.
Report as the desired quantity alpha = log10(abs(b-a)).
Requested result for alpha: 0.9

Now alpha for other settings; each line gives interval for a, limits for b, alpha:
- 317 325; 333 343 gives 0.8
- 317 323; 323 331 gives 0.8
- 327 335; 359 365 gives 1.3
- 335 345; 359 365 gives 1.3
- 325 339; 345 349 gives 0.7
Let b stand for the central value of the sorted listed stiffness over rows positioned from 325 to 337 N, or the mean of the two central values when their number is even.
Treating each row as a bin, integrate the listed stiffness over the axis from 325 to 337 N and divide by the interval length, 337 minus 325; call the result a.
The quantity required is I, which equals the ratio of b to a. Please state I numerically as 0.99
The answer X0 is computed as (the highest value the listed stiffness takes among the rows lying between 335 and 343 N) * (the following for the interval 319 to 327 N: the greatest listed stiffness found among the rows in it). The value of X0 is 1595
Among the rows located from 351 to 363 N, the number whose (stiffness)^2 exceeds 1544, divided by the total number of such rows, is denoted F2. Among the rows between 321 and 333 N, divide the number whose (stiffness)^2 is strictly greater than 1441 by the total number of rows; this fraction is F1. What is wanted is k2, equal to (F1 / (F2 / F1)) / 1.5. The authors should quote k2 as 0.2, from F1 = 0.5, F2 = 1.00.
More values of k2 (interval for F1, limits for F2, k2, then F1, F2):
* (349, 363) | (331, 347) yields 2.7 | 1.0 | 0.25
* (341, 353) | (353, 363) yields 0.5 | 0.8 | 1.00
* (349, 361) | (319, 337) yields 3.0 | 1.0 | 0.22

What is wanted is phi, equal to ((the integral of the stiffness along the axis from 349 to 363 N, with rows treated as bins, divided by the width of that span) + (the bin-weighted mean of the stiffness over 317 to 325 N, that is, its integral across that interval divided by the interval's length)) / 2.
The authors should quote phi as 48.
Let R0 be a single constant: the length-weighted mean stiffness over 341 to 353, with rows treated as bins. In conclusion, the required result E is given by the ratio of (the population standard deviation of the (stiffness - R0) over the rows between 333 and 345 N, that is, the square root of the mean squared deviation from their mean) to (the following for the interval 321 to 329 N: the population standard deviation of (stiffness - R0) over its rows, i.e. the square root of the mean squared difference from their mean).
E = 0.8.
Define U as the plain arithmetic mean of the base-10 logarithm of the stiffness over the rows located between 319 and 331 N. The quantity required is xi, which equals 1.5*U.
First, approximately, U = 1.58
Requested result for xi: 2.37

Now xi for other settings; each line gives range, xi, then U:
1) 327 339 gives 2.31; 1.54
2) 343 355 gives 2.47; 1.65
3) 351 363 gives 2.62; 1.74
